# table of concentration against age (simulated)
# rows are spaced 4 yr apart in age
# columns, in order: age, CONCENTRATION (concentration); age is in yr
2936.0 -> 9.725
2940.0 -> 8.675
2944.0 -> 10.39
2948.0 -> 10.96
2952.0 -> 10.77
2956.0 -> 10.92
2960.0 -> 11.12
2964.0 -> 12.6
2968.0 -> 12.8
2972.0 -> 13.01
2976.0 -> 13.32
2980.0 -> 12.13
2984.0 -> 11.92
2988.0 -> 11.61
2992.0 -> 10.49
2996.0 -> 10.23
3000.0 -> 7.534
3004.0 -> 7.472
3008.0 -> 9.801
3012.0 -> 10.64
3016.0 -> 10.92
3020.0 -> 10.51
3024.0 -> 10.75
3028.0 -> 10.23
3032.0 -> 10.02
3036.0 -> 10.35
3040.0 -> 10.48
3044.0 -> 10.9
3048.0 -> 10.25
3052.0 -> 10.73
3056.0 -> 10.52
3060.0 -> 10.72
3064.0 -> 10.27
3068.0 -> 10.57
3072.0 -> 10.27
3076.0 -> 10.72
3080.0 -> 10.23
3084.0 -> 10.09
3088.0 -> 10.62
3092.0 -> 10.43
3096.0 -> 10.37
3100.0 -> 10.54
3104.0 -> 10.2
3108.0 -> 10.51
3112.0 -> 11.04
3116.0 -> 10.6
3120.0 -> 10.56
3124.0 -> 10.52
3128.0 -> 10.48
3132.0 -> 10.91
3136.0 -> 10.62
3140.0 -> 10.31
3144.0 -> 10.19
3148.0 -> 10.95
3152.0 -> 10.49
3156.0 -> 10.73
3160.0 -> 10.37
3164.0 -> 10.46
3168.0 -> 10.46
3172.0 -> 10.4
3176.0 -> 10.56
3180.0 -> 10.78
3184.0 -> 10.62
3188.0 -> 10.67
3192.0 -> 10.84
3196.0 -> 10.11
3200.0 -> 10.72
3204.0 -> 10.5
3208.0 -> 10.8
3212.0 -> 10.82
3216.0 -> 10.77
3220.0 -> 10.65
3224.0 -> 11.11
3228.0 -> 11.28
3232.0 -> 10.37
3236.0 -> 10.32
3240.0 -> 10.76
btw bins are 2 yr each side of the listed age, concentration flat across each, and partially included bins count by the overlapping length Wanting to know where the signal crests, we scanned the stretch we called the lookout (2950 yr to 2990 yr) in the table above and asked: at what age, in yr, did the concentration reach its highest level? 2976.0 yr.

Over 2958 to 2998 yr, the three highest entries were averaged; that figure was 13.0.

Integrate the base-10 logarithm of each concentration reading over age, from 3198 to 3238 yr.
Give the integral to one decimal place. 41.2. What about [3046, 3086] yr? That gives 40.7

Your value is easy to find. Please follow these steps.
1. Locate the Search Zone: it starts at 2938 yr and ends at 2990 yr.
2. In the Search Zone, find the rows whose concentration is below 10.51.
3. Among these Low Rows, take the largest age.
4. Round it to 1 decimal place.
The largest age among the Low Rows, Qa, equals 2944.0 yr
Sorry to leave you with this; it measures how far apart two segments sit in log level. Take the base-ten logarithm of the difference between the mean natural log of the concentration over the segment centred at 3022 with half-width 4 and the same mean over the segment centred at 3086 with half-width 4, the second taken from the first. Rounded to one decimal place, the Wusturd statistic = -1.6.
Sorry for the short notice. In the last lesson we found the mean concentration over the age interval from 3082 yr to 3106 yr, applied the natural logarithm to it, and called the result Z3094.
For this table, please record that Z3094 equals 2.34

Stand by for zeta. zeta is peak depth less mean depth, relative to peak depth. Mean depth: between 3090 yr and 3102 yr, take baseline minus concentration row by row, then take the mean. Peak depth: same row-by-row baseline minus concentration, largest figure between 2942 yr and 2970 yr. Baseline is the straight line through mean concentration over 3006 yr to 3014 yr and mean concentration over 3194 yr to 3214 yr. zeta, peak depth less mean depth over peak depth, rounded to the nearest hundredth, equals 0.79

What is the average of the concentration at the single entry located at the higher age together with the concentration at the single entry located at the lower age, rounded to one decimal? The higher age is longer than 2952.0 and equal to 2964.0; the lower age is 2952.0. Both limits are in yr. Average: 11.7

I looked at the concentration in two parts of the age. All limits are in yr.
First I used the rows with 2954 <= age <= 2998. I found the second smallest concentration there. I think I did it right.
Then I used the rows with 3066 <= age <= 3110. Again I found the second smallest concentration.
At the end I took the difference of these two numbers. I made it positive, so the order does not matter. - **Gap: 0.3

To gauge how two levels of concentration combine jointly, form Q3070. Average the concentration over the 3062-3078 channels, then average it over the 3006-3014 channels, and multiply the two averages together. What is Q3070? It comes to 107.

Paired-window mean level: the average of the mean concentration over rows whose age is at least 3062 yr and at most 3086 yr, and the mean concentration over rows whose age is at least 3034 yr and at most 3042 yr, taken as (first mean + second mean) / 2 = 10.4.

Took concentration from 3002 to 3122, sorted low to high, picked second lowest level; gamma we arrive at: 9.801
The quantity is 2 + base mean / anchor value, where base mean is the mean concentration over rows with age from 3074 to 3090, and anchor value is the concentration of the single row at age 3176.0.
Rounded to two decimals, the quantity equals 2.99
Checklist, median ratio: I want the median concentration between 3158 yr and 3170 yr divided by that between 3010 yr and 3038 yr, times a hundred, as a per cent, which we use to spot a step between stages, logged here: 100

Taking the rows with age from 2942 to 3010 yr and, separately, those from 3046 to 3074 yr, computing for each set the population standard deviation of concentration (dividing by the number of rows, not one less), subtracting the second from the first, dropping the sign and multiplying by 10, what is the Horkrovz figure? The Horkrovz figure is 14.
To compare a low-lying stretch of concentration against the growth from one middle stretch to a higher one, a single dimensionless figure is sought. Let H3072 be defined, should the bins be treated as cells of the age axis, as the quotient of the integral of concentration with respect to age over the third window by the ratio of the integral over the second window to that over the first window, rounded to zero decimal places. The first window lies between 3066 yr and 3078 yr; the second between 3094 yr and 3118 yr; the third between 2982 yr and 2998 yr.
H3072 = 88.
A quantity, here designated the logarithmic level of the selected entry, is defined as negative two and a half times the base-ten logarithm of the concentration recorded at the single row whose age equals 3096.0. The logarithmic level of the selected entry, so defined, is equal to -2.54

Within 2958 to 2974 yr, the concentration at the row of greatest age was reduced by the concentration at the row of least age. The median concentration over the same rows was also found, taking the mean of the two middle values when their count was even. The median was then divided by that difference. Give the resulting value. 7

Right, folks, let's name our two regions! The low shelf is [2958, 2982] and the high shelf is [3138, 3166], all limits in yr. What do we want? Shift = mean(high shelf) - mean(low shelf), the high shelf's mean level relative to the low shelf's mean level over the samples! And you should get -2.0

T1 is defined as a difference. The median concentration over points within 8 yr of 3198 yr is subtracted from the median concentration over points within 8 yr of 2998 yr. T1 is -1.7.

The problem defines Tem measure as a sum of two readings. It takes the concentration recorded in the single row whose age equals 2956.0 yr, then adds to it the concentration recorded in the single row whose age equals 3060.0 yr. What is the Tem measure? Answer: 21.6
